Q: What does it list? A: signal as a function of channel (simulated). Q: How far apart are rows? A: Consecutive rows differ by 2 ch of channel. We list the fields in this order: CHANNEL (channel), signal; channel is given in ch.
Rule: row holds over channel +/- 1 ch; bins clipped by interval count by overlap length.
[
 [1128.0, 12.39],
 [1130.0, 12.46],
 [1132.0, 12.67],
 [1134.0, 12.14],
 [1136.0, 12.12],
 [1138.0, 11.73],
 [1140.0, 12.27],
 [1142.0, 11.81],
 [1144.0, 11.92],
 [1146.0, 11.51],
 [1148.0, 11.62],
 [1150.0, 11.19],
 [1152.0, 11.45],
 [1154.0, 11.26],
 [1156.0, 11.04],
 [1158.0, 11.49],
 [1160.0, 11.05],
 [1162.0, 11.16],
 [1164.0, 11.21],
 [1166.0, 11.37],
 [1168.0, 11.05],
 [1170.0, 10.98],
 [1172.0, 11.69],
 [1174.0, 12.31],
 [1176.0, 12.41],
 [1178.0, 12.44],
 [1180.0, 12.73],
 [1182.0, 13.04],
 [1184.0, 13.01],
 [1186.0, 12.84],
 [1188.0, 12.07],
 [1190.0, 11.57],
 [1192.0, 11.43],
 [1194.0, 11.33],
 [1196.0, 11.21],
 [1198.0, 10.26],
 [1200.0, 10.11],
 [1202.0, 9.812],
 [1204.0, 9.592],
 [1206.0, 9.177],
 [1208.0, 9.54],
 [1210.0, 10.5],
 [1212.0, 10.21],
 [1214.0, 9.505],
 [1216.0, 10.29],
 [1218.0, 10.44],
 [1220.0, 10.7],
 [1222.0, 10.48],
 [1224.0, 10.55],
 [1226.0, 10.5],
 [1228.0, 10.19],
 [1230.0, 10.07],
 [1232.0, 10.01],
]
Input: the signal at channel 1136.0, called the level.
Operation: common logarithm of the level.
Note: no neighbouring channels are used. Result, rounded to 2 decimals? 1.08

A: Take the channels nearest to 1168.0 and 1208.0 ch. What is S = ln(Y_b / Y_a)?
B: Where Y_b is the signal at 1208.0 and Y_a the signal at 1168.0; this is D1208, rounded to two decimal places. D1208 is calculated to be -0.15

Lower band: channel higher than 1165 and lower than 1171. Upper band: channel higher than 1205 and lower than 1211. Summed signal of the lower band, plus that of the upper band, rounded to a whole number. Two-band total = 63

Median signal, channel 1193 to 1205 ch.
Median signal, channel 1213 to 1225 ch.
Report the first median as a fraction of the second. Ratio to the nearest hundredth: 0.97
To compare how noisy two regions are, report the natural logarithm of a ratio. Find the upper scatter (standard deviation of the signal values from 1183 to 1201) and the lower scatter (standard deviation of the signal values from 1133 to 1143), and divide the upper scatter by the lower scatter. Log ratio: 1.5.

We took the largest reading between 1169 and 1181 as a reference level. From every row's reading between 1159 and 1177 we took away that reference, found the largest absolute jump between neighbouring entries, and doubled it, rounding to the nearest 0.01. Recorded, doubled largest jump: 1.42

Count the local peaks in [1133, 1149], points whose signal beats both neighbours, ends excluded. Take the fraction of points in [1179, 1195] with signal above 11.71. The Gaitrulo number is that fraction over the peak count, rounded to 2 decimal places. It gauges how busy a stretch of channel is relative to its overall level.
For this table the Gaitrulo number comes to 0.31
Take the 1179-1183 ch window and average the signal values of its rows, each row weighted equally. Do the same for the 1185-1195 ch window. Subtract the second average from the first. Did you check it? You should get 1.04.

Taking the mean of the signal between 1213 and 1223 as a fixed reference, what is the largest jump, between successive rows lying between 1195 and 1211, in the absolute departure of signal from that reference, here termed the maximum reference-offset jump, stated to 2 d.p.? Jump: 0.90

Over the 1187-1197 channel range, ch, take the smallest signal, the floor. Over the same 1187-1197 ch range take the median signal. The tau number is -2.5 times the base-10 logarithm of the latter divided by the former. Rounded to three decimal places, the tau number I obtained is -0.021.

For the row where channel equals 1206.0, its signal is 9.177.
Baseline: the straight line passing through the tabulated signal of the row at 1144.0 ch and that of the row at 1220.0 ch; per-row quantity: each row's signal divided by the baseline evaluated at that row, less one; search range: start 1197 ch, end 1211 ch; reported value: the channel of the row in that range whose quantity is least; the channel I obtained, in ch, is 1206.0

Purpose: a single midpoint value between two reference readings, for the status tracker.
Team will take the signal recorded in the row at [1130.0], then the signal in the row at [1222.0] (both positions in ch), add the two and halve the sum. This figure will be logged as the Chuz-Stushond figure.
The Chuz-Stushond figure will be 11.5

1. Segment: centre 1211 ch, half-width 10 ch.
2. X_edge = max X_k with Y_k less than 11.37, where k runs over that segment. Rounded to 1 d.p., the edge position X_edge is 1220.0 ch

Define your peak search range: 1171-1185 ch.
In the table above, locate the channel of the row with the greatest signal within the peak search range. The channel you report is 1182.0 ch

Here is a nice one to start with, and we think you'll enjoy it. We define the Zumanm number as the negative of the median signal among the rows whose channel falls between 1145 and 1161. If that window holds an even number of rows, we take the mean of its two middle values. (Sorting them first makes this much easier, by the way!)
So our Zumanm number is -11.4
